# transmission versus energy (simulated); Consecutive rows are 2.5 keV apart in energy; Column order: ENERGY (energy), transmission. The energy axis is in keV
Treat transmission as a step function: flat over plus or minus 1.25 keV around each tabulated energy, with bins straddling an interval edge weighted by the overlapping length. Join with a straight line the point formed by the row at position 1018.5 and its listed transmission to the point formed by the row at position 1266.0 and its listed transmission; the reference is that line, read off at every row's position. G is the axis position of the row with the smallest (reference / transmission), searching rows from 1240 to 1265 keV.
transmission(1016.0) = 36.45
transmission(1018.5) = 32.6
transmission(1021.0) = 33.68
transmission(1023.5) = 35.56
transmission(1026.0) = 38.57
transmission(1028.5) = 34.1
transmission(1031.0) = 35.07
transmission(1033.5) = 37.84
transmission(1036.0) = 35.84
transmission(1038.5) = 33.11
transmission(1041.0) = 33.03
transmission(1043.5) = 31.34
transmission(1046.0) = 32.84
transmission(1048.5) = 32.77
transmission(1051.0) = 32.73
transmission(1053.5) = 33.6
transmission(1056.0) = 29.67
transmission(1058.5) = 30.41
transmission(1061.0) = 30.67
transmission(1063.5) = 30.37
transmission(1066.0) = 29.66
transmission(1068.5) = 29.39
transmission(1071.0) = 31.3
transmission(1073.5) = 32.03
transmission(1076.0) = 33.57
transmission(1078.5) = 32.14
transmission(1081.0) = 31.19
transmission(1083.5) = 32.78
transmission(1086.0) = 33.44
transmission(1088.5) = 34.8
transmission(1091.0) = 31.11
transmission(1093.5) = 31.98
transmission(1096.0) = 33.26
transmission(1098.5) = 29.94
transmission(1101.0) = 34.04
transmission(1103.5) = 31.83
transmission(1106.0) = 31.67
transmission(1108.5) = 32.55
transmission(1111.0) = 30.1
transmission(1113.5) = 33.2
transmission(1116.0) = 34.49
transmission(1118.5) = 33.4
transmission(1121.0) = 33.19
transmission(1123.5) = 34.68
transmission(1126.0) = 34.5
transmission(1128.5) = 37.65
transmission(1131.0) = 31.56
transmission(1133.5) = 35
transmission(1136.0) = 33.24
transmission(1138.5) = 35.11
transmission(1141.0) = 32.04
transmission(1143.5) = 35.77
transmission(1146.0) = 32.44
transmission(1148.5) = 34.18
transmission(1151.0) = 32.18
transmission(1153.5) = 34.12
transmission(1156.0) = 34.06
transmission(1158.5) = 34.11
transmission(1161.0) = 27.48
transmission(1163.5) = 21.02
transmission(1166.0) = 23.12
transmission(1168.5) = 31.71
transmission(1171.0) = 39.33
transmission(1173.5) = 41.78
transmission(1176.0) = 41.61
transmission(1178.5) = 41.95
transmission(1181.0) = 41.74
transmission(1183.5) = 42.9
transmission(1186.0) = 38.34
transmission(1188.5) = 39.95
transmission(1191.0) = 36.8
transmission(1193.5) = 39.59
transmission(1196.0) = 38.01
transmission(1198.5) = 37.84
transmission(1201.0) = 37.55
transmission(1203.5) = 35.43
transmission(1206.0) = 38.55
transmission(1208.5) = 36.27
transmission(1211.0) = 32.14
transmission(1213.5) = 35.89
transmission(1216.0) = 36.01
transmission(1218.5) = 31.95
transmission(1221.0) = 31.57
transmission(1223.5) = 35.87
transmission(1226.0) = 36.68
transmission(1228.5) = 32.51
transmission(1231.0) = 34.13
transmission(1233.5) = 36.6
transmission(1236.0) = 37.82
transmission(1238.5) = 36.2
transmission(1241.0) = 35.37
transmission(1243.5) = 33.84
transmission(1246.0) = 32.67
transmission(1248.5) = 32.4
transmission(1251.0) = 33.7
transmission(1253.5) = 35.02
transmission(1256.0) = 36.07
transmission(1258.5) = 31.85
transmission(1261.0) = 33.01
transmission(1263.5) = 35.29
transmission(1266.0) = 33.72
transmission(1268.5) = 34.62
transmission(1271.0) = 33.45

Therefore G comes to 1256.0 keV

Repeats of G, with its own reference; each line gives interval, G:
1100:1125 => 1123.5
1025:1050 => 1026.0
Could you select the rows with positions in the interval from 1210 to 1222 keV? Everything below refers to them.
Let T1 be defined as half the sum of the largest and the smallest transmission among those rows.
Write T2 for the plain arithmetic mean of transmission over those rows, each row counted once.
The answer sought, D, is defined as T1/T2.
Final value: 1.01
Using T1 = 33.8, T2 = 33.5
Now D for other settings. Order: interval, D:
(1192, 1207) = 0.99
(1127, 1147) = 1.01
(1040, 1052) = 0.99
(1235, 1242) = 1.00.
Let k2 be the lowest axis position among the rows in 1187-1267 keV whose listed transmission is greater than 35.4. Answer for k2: 1188.5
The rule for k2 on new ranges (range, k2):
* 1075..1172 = 1128.5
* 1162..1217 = 1171.0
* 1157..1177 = 1171.0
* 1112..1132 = 1128.5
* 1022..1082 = 1023.5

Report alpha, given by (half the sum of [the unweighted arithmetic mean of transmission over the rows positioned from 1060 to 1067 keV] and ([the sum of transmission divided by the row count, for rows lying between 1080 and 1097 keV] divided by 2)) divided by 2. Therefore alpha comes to 11.6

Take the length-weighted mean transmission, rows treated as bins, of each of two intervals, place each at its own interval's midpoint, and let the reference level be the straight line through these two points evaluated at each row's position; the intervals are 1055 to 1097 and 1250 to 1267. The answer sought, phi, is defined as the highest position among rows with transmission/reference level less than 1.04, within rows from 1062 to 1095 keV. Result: 1093.5 keV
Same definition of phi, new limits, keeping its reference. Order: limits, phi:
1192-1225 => 1221.0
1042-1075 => 1073.5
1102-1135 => 1131.0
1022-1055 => 1043.5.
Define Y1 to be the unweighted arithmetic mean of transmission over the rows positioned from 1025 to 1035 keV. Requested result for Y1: 36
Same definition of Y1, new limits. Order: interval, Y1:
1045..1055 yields 33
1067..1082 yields 32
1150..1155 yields 33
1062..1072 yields 30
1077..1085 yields 32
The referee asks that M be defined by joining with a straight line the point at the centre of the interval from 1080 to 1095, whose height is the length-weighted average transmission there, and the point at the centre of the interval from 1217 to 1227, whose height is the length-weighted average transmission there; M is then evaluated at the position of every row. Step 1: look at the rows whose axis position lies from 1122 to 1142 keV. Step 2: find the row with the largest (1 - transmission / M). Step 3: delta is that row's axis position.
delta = 1131.0 keV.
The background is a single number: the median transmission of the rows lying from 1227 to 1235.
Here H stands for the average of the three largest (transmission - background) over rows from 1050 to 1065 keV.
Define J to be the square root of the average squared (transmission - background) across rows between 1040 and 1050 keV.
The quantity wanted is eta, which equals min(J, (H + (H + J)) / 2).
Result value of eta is -0.9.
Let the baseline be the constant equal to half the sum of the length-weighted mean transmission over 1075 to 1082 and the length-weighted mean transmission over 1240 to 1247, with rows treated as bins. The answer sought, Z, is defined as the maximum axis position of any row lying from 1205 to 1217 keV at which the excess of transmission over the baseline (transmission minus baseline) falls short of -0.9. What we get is 1211.0 keV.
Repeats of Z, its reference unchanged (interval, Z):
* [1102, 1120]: 1111.0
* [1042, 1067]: 1066.0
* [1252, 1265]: 1258.5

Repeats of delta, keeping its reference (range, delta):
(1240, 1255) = 1248.5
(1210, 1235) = 1221.0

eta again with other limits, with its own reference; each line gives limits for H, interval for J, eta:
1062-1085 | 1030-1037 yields -0.1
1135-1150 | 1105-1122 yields 1.9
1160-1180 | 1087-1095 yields 2.2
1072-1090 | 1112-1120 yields 0.2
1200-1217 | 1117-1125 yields 0.8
